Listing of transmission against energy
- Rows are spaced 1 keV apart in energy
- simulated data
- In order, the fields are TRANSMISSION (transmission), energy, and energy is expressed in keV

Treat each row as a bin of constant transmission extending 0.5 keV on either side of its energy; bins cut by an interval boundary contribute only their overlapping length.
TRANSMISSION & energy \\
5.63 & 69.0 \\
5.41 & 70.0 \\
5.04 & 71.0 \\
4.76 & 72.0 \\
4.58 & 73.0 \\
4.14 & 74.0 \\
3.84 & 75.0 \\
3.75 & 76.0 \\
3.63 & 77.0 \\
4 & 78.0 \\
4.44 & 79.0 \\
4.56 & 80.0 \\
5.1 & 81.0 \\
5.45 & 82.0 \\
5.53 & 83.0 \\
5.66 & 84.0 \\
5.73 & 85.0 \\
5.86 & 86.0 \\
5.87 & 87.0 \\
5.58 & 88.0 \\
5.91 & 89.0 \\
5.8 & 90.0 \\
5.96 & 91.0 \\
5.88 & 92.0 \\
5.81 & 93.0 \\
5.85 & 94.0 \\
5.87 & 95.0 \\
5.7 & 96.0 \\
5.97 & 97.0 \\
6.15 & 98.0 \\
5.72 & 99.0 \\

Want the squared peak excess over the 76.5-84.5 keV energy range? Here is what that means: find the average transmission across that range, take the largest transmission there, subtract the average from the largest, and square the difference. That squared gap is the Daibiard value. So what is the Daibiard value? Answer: 0.75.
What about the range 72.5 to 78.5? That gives 0.35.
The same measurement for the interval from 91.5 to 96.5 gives 0.00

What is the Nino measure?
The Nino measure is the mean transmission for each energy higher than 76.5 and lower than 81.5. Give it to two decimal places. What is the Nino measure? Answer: 4.35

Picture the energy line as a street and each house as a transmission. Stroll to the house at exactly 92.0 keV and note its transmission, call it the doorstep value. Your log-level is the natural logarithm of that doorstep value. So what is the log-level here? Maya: 1.77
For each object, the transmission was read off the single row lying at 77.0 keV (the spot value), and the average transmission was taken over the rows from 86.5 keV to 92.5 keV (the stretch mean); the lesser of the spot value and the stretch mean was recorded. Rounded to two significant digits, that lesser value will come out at 3.6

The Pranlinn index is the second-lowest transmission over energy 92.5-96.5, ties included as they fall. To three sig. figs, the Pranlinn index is 5.81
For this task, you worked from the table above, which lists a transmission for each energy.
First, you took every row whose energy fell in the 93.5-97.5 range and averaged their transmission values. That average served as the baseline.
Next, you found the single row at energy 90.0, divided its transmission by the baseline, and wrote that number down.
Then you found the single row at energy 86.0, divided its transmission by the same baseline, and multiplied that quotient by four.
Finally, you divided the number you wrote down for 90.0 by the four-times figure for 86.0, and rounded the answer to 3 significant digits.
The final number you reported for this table 0.247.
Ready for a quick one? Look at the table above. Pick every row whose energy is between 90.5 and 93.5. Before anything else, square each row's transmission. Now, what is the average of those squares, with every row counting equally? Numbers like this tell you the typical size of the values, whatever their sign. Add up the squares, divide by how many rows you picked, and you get 35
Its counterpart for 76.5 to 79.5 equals 16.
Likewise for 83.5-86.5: 33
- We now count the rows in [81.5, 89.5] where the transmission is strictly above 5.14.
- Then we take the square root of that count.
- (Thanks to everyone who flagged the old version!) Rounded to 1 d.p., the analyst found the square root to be 2.8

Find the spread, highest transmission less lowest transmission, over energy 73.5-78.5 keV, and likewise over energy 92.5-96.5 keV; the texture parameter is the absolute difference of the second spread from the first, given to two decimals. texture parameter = 0.34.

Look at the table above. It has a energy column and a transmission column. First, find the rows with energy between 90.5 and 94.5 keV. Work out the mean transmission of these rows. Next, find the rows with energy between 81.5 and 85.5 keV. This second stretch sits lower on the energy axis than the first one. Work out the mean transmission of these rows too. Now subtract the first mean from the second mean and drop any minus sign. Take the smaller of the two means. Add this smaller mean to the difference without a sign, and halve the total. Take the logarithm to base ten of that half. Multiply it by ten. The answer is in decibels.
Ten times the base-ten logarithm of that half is 4.68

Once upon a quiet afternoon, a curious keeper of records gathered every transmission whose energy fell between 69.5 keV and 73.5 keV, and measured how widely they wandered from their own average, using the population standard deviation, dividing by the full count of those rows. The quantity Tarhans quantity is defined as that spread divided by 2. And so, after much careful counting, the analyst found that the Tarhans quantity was 0.16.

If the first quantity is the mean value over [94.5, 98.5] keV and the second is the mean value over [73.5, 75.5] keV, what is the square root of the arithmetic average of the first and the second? 2.23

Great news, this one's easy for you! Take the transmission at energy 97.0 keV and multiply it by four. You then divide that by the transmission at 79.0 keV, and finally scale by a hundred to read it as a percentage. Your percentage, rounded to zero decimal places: 538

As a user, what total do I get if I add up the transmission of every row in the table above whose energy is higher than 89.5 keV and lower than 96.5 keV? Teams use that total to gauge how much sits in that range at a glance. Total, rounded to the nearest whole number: 41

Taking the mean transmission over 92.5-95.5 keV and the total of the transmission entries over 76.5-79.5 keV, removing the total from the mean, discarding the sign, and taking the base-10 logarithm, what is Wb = 0.79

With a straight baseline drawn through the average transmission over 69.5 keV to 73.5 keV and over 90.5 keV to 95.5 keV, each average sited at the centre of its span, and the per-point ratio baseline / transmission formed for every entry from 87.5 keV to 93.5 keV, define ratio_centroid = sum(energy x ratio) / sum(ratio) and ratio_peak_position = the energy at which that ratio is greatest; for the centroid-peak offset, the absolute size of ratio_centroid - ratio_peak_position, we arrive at 2.5 keV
